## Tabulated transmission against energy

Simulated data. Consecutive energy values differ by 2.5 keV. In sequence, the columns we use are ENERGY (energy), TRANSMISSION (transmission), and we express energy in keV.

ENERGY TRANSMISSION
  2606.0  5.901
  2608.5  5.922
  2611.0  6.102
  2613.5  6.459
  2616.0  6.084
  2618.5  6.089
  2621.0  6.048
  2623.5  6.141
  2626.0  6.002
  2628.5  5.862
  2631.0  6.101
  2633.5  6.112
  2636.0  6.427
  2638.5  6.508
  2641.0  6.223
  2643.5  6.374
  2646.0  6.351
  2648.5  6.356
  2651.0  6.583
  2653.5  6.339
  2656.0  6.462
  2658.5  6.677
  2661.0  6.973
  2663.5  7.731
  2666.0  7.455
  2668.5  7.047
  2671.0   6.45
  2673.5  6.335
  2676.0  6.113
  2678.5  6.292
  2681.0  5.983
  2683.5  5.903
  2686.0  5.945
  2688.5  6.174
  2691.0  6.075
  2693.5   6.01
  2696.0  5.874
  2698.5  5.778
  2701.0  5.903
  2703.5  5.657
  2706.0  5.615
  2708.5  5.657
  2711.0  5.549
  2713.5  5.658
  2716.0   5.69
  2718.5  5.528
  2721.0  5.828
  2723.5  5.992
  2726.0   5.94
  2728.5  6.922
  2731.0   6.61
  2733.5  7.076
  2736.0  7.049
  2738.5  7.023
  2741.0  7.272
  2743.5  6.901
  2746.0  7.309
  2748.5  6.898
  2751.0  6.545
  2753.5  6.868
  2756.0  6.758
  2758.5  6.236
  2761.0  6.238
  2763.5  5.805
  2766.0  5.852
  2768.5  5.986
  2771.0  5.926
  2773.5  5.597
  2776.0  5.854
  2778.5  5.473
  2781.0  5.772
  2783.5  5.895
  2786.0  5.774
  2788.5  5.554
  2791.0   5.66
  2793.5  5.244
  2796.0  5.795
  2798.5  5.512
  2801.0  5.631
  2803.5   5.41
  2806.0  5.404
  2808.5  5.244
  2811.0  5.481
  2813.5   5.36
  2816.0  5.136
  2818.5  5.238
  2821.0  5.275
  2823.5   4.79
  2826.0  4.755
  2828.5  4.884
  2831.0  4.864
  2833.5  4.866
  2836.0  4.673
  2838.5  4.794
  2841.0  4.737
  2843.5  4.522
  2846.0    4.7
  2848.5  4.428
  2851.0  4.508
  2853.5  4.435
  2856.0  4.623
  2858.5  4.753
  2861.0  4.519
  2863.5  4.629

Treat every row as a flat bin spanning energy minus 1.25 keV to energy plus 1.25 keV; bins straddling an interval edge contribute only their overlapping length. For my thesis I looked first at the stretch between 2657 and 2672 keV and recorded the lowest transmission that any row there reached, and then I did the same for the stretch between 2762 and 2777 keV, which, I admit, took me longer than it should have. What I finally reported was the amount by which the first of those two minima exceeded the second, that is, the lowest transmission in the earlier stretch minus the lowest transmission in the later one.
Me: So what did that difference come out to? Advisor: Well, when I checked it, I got 0.85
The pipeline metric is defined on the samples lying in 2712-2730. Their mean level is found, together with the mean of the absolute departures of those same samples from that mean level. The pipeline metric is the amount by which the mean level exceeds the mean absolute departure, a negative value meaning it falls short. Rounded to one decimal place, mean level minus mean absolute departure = 5.6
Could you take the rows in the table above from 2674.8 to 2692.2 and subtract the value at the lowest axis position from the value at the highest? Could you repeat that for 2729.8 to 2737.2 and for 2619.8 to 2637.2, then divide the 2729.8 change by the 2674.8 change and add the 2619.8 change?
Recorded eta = -11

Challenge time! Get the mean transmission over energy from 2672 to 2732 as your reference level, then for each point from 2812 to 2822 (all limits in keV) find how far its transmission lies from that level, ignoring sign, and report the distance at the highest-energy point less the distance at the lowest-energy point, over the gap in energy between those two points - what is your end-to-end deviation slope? 0.01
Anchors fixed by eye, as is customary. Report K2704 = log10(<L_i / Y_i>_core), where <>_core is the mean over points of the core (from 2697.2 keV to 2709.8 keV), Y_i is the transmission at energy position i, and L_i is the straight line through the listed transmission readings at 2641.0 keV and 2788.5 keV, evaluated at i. 0.016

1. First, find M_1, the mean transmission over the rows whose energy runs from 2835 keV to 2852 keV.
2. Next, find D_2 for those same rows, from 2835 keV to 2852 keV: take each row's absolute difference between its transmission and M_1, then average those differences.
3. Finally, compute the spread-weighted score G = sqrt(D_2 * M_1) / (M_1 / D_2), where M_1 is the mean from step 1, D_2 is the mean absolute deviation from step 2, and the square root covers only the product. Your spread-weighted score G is 0.019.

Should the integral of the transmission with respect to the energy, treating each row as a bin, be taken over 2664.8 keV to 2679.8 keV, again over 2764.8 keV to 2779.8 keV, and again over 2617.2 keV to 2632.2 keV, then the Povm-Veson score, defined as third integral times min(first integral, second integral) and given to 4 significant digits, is 7857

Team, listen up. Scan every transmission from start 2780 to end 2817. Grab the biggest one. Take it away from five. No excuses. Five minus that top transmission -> -0.9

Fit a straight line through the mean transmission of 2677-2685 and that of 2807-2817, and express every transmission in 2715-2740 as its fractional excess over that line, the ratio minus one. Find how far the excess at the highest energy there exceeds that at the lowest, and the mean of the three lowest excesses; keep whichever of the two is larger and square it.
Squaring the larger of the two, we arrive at 0.065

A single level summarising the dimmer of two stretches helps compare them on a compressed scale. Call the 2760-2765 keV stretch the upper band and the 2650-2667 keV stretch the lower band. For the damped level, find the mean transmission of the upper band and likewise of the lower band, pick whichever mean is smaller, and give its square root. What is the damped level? 2.45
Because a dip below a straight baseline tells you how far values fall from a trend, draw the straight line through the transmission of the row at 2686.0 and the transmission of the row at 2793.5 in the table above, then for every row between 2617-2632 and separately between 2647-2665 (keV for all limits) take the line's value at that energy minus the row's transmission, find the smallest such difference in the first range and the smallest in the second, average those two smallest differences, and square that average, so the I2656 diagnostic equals 0.52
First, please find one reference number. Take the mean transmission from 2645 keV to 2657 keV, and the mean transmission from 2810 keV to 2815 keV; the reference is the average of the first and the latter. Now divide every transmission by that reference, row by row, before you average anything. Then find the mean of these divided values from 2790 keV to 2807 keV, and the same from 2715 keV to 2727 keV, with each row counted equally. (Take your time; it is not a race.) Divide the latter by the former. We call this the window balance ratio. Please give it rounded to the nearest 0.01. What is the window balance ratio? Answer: 1.05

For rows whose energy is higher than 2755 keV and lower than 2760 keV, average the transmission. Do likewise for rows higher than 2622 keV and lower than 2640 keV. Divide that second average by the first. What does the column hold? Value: 0.95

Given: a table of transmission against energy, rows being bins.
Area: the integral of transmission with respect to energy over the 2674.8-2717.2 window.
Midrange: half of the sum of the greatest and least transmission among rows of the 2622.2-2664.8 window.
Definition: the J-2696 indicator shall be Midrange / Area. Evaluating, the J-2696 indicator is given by 0.027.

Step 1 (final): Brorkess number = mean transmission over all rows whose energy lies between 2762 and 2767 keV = 5.8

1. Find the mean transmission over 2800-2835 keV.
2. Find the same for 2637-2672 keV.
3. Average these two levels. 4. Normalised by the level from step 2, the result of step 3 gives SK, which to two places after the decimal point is 0.89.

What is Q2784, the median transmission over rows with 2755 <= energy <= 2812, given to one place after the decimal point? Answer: 5.8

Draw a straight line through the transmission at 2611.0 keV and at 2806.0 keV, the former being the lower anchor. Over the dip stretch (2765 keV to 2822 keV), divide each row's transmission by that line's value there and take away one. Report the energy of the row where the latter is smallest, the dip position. 2816.0 keV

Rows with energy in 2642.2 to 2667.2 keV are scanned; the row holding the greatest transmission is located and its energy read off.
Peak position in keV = 2663.5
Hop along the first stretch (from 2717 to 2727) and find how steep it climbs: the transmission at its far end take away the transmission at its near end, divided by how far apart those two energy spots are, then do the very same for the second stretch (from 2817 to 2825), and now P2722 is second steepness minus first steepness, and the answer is -0.14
